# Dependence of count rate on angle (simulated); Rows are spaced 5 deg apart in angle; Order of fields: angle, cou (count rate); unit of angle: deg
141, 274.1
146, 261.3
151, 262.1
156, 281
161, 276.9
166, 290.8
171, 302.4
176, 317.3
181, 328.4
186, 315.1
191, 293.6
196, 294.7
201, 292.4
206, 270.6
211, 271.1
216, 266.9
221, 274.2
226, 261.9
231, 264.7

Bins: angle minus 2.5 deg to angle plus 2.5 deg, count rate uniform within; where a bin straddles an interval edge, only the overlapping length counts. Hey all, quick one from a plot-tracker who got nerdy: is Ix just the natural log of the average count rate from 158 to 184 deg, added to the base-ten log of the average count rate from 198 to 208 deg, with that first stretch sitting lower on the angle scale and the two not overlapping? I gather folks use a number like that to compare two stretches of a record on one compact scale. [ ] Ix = 8.16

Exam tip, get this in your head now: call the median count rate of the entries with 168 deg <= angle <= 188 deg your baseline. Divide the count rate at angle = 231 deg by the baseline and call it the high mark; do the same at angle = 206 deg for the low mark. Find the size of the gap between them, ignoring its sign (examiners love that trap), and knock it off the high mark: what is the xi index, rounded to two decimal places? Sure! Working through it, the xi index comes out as 0.82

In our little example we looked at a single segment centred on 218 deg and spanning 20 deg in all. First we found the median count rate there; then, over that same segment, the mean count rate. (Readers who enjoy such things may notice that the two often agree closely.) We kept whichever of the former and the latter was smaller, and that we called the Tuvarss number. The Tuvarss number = 269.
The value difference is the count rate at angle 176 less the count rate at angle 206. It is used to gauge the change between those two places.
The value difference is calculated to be 47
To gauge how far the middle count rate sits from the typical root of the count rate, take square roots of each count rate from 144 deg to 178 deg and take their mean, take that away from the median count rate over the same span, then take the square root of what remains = 16.3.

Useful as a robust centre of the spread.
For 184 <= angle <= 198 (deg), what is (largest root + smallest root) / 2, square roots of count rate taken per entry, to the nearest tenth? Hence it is 17.4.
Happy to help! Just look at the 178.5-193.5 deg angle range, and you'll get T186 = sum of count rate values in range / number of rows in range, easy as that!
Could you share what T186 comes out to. 312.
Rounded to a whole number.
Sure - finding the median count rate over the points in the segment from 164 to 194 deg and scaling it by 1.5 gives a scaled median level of 463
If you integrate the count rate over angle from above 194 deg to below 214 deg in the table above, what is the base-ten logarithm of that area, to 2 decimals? 3.75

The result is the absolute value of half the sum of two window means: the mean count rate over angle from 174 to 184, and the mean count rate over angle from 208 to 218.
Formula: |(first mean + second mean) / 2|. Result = 296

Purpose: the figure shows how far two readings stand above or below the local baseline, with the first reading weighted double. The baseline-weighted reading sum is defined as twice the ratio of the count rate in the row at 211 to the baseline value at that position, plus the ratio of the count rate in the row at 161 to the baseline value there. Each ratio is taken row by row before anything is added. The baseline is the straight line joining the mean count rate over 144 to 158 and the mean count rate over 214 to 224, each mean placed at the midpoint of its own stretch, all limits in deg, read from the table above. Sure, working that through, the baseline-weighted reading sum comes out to 3.04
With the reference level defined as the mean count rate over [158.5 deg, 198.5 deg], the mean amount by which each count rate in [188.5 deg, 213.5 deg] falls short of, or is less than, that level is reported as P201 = 18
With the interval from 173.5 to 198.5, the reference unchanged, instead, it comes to -7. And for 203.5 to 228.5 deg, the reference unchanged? 33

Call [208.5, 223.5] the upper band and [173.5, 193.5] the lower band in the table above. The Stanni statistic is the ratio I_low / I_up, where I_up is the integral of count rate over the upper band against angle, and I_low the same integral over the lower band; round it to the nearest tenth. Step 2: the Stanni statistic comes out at 1.5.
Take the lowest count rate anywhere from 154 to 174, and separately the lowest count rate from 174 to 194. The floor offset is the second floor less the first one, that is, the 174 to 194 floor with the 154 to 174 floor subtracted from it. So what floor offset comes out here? 17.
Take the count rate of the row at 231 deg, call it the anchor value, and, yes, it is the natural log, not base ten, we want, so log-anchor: 5.58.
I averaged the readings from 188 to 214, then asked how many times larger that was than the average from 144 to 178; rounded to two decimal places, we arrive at 1.00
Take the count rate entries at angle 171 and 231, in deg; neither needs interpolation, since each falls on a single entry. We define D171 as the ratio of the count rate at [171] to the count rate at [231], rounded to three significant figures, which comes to 1.14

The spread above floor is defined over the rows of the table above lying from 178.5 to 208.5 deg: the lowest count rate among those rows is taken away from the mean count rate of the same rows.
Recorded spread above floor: 29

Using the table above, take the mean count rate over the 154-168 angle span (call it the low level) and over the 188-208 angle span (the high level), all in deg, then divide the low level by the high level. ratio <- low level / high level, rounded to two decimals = 0.98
